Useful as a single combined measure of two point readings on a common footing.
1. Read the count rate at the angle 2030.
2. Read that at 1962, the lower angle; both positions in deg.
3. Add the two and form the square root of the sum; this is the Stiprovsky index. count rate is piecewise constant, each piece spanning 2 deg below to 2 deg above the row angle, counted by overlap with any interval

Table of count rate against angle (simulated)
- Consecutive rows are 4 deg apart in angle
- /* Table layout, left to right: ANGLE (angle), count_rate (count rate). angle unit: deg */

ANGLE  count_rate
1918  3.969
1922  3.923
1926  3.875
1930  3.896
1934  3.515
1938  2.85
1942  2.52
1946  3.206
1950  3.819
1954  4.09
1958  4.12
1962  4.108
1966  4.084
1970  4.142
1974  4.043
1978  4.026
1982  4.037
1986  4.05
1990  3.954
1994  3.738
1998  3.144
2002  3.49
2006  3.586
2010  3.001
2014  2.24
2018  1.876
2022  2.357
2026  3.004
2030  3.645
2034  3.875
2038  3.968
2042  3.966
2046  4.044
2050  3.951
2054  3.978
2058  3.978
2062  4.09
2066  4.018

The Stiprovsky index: 2.78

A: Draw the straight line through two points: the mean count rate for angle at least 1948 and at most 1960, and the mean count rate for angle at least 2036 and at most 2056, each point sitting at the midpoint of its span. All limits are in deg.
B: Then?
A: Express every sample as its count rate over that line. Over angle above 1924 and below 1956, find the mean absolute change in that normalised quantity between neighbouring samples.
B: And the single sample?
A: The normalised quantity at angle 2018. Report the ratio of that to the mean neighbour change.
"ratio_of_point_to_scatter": 4.4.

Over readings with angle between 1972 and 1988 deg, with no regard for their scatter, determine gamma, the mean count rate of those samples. 4.0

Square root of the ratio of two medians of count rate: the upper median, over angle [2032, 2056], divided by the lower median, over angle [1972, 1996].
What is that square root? 0.99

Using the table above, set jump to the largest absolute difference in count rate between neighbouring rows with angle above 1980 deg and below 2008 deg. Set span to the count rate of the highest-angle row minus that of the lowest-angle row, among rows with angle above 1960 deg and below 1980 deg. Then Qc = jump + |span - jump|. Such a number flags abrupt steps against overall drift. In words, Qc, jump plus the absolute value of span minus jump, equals 1.3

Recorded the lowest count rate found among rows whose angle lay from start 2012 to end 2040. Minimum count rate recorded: 1.876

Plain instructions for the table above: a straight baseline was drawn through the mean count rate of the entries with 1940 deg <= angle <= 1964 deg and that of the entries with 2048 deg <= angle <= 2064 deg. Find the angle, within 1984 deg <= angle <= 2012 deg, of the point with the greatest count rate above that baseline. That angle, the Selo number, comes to 1986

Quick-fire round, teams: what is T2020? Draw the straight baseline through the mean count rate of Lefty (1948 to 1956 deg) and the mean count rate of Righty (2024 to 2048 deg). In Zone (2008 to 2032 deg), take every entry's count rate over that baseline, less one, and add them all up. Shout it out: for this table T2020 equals -1.74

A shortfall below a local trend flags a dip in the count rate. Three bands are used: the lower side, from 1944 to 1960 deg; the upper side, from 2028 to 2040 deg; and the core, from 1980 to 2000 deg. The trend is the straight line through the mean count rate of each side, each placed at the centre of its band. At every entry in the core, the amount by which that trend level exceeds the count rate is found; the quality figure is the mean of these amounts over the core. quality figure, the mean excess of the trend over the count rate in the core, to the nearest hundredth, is 0.03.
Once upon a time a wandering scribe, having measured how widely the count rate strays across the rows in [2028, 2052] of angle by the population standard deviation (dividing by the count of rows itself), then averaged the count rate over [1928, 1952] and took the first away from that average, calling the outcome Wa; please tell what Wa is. 3.2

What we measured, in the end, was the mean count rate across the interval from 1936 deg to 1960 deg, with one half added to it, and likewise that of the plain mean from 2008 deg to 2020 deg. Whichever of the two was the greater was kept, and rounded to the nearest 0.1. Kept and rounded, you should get 3.9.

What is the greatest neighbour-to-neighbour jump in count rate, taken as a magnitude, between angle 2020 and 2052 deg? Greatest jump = 0.65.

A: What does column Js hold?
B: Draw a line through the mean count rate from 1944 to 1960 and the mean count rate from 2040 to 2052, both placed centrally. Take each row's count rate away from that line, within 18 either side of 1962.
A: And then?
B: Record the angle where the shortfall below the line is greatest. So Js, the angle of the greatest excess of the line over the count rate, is 1946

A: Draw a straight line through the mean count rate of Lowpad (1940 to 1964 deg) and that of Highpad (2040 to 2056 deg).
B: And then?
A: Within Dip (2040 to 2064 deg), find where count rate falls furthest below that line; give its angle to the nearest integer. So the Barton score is 2058 deg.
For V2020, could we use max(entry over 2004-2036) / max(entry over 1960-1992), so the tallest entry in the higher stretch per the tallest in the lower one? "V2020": 0.94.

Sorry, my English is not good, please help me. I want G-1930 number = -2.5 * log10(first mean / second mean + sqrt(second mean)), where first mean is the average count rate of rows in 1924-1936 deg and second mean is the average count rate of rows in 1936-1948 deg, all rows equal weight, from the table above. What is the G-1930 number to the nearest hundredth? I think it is -1.20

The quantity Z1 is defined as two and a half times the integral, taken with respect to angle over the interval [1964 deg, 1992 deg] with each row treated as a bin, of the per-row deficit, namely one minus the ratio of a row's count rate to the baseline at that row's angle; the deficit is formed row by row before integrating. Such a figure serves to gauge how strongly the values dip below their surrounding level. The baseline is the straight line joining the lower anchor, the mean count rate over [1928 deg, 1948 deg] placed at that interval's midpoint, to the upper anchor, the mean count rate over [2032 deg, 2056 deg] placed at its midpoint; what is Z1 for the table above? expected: -11.3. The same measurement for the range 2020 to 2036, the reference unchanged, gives 6.6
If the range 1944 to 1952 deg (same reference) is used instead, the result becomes -1.5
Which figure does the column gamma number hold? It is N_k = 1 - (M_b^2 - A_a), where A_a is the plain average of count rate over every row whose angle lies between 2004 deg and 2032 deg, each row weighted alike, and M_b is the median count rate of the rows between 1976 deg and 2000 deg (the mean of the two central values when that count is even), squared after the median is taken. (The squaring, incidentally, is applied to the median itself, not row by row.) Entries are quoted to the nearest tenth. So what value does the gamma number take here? -12.1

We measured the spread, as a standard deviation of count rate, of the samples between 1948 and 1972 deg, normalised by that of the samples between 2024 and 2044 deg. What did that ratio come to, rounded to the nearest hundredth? 0.30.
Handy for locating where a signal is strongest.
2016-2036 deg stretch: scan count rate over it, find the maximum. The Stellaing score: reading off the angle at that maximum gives 2034 deg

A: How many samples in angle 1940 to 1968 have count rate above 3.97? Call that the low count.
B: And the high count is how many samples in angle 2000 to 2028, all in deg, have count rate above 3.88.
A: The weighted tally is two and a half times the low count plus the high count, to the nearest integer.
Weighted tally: 10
